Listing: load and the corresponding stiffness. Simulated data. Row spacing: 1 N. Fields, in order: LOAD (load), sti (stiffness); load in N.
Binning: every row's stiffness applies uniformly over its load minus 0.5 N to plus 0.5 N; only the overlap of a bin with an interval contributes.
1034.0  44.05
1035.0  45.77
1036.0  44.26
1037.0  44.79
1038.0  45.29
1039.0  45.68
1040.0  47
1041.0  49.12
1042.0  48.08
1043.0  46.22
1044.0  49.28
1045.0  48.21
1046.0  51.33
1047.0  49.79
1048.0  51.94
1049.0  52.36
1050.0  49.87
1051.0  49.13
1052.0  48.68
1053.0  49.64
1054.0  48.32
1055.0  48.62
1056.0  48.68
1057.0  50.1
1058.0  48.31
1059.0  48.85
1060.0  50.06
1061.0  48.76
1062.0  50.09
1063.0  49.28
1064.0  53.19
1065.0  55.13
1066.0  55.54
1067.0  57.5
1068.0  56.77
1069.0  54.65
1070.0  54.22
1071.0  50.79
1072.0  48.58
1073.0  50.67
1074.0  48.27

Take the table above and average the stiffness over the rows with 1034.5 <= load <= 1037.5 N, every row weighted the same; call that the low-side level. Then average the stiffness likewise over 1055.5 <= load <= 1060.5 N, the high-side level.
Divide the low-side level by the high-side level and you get 0.91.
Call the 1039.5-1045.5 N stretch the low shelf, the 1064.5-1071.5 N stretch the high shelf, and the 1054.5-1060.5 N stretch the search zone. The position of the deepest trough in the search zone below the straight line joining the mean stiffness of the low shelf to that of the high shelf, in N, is 1058.0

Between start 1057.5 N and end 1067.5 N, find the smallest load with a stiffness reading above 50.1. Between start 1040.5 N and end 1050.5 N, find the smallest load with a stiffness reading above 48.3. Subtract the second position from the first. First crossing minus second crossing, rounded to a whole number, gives 23 N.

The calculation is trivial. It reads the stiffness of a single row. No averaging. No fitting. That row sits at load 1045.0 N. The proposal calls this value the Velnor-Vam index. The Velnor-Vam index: 48.21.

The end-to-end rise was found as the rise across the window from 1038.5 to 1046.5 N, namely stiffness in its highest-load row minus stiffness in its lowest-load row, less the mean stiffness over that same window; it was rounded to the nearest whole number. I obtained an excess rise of -42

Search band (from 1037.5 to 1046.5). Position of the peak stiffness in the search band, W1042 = 1046.0 N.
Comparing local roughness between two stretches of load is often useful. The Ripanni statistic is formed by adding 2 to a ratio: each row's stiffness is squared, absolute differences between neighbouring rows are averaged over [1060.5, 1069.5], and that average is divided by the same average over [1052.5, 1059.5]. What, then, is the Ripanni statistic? 4.0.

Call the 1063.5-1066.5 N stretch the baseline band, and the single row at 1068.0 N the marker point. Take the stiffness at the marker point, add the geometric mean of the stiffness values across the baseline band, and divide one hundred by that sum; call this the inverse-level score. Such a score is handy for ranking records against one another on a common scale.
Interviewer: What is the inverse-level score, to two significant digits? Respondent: 0.90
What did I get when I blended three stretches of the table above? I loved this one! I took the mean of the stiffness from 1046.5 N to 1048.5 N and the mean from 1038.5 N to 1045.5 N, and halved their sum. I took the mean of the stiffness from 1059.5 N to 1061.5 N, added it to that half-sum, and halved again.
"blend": 49.3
